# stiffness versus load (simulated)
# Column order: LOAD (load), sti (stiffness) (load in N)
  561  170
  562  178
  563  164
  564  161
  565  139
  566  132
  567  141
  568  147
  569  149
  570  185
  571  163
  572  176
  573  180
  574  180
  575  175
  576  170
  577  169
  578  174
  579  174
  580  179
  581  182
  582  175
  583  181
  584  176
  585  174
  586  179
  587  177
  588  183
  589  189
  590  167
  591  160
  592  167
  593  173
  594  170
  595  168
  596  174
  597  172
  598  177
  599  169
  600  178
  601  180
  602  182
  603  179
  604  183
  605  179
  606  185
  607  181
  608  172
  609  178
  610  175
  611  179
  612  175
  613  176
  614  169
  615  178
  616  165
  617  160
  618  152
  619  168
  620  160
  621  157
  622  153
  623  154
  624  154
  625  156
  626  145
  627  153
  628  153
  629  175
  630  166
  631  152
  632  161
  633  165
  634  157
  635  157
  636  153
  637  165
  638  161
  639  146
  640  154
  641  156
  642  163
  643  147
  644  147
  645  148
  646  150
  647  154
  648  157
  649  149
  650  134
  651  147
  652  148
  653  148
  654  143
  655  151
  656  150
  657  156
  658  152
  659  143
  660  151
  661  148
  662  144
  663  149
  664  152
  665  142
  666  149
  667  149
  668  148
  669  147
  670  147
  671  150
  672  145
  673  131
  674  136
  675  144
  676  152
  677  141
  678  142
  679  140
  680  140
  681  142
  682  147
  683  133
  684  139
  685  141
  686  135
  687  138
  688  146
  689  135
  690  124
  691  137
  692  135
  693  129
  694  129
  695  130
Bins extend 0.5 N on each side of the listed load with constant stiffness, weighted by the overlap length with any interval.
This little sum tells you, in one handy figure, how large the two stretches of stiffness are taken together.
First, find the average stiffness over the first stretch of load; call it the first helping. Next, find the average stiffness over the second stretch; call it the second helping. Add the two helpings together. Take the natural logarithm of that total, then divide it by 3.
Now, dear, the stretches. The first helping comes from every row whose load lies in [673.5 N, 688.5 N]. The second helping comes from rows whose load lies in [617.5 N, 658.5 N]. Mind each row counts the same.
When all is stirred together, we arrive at 1.90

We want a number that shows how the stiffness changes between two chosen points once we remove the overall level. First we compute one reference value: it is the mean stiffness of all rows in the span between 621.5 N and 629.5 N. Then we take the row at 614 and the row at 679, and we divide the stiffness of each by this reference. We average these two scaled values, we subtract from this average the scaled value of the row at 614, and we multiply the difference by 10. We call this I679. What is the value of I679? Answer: -0.93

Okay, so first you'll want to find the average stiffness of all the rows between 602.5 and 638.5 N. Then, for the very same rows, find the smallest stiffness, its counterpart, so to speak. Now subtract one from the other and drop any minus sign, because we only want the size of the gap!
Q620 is 20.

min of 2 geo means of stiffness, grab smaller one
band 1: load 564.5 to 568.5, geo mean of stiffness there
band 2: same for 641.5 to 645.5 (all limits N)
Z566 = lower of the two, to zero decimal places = 140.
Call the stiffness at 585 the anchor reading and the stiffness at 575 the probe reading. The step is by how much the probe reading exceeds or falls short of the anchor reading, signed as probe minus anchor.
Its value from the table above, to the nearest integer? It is 1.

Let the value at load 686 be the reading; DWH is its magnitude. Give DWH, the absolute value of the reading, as 135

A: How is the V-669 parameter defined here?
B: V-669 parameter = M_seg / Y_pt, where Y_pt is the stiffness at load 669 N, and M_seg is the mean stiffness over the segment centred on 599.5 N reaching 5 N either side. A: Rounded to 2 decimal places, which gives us 1.20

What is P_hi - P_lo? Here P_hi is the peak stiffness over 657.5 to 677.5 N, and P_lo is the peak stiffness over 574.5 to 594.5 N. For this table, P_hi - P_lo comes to -37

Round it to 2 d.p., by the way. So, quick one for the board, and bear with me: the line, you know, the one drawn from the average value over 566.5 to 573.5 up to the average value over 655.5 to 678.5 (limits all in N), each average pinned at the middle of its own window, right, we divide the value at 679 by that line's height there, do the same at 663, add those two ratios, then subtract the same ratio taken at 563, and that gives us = 0.98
